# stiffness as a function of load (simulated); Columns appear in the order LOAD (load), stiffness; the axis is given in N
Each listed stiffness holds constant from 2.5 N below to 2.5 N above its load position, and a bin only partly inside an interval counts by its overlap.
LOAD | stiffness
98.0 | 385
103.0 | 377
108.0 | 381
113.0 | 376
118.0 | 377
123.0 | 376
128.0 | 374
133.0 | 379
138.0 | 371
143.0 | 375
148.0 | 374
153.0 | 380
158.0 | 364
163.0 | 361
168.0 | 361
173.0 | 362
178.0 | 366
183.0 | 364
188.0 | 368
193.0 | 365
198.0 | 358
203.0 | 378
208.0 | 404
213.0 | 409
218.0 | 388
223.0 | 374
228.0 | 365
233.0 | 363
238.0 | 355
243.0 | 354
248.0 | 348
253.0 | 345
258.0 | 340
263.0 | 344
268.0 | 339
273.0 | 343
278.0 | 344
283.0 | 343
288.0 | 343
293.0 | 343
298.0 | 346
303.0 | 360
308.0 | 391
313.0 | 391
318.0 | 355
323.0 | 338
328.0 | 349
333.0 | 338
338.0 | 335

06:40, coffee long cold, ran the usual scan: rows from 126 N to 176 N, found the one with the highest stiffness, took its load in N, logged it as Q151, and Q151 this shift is 153.0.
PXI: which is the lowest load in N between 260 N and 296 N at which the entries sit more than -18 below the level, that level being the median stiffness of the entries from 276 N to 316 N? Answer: 263.0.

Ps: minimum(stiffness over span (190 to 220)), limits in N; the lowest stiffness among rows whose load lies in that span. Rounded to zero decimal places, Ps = 358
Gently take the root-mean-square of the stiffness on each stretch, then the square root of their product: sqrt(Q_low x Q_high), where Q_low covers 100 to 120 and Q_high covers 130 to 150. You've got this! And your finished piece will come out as 376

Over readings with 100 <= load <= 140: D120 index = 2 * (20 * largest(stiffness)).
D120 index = 15240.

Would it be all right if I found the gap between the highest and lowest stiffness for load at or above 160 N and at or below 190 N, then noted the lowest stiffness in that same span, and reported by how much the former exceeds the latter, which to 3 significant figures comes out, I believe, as -354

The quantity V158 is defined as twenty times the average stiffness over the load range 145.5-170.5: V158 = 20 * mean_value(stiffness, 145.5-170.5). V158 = 7360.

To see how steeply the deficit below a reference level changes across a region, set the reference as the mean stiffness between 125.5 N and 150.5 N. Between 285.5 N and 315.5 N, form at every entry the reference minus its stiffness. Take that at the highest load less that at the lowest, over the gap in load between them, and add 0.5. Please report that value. -1.4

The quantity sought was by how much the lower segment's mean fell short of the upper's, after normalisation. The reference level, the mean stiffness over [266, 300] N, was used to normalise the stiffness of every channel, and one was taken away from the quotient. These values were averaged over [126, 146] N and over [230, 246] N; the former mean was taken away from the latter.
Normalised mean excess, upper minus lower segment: -0.051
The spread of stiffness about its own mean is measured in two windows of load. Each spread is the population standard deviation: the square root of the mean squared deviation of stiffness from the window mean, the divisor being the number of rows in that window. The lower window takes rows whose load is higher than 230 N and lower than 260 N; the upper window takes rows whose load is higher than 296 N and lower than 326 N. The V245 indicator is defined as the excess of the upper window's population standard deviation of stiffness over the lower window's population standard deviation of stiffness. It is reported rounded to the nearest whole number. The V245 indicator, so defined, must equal 13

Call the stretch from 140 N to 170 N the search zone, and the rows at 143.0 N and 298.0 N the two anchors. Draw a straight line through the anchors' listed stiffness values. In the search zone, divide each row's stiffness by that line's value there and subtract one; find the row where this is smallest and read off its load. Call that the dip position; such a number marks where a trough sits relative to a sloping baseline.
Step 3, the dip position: 163.0 N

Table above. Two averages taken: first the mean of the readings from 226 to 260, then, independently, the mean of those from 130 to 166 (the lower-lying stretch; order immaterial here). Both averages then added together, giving 725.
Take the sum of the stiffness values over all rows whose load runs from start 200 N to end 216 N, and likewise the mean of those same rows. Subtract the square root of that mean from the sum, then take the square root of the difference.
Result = 34.2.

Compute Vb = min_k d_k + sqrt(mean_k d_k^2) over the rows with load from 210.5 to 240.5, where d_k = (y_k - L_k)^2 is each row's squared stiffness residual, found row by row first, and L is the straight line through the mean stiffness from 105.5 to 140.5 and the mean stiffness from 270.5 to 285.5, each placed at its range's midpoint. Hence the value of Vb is 1195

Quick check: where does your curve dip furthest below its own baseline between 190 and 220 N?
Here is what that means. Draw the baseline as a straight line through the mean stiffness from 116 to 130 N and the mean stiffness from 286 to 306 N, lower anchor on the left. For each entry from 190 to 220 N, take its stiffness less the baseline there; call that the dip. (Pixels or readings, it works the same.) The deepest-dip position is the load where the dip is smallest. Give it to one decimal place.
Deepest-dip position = 198.0 N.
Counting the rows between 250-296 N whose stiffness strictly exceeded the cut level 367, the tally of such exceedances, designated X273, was 0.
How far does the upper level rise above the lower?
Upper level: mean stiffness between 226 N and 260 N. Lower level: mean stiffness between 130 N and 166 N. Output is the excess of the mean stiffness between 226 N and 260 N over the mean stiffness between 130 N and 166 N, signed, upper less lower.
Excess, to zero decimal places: -19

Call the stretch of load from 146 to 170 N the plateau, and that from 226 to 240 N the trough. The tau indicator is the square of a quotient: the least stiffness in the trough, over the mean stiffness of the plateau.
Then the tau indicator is 0.93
